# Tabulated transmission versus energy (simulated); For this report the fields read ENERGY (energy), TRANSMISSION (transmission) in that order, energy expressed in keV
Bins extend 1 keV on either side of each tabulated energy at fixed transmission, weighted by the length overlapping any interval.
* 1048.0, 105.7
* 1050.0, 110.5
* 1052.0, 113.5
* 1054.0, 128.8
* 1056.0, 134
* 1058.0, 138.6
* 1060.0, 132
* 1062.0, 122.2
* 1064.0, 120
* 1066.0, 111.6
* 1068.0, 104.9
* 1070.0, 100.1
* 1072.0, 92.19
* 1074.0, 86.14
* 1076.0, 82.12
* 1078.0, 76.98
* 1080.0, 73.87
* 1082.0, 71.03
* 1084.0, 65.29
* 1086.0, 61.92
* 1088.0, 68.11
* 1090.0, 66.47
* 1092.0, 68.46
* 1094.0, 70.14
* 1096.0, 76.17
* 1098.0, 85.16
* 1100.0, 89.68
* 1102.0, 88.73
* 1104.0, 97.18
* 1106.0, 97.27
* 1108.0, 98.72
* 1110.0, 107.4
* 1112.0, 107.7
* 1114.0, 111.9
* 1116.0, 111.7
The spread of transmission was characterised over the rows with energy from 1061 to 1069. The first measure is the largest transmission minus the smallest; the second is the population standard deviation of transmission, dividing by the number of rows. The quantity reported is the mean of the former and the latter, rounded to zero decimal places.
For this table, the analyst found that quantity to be 12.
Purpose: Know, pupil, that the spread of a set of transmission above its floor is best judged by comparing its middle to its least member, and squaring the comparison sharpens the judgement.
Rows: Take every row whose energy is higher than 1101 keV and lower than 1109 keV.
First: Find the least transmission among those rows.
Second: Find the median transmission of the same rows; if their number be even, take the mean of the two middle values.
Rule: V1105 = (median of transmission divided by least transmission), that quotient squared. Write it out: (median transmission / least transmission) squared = 1.20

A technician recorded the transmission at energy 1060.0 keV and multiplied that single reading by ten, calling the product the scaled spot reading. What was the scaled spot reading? 1320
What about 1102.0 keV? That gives 887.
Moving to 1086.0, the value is 619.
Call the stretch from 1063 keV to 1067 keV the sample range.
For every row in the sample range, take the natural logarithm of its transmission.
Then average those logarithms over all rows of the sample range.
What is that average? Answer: 4.75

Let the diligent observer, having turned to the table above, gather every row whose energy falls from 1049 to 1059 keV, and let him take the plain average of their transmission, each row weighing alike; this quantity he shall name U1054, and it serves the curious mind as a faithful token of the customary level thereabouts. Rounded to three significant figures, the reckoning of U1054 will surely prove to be 125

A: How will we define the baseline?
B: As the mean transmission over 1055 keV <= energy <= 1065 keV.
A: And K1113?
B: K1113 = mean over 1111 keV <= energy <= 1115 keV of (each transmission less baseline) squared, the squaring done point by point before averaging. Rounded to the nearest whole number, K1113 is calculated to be 387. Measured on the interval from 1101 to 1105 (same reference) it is 1343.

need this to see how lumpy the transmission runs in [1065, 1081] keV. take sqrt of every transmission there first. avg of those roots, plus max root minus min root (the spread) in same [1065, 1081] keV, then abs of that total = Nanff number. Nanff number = 11.5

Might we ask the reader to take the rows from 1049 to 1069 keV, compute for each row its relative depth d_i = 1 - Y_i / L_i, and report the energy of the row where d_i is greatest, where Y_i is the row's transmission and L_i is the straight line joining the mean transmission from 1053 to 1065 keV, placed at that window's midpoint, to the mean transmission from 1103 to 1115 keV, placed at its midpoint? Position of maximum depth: 1050.0 keV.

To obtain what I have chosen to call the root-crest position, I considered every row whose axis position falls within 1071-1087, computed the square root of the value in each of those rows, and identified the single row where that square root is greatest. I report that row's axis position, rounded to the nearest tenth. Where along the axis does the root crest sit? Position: 1072.0 keV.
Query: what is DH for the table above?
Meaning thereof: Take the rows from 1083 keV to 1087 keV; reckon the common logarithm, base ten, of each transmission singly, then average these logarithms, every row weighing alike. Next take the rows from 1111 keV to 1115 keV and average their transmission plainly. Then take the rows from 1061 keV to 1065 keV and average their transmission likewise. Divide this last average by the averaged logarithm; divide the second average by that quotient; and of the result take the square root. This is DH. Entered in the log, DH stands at 1.28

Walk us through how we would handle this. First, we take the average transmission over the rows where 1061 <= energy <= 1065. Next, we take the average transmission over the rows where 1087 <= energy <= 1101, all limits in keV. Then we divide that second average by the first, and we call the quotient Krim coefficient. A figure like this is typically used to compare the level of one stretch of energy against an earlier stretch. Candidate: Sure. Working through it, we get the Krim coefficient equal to 0.62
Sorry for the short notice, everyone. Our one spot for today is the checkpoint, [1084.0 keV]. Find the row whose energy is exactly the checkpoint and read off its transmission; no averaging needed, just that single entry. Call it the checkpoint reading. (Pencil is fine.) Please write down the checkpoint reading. 65.29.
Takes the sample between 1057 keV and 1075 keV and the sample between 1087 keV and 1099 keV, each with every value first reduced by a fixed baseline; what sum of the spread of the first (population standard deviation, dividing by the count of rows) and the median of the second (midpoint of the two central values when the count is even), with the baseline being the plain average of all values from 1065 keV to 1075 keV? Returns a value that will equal -13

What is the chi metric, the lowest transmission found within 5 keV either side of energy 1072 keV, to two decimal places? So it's 82.12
